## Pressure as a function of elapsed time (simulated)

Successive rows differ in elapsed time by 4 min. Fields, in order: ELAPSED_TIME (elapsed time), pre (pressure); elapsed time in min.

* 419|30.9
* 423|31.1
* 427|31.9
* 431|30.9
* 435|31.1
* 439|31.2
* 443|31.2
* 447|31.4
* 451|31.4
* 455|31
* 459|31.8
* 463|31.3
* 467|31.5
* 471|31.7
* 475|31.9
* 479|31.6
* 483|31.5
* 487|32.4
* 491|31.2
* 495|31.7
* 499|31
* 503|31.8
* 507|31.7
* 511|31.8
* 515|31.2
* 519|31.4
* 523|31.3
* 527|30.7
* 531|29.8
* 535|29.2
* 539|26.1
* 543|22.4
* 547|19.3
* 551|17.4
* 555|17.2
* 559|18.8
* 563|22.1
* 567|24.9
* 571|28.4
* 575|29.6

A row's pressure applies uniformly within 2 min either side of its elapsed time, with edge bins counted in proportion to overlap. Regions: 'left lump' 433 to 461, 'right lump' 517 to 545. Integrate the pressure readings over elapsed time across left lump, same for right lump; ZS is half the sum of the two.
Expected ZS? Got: 840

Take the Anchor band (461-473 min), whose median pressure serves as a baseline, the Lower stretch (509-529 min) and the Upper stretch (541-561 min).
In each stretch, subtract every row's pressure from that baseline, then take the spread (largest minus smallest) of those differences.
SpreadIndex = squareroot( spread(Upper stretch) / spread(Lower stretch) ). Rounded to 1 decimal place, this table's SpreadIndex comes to 2.2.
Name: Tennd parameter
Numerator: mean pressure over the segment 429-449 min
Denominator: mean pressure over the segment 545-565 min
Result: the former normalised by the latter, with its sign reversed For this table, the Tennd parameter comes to -1.6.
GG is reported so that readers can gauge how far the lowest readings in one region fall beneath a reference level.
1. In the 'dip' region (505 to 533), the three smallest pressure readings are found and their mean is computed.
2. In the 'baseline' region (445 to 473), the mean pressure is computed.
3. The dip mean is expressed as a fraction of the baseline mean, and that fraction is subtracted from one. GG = 0.03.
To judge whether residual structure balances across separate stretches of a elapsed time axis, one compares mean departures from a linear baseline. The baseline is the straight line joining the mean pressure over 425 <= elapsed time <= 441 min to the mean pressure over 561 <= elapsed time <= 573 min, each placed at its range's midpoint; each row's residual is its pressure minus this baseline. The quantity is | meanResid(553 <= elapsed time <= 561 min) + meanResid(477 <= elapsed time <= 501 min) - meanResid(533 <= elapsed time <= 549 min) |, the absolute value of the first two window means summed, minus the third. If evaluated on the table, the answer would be 2.7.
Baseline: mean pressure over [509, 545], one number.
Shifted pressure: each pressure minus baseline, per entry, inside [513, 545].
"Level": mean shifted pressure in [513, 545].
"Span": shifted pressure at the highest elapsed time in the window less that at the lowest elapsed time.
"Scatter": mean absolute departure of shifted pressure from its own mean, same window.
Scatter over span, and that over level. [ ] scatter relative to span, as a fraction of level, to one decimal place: 0.9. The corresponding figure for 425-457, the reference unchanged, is -0.1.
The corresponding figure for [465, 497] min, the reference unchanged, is 0.5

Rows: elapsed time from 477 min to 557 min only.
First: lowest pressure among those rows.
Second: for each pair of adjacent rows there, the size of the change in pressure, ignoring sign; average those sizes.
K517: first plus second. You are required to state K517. 18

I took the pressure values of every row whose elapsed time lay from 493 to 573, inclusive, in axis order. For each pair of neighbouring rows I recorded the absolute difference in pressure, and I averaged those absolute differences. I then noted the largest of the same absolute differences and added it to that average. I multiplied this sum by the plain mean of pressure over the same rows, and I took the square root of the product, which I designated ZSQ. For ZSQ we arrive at 11.8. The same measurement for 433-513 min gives 7.1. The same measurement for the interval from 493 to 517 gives 6.3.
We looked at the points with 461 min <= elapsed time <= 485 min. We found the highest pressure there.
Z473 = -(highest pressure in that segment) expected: -31.9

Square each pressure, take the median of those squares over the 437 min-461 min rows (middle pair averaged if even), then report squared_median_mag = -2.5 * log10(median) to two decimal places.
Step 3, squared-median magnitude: -7.48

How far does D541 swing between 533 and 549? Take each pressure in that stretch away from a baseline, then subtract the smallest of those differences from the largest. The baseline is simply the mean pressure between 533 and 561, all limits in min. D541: 9.9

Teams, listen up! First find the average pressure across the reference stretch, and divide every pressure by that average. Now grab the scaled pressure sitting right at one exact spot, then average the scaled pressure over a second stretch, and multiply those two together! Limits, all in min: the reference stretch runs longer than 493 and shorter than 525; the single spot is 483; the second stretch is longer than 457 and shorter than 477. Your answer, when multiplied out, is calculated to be 1.01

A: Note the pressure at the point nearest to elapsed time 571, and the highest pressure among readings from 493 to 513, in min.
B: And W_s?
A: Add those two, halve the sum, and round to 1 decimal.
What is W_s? 30.1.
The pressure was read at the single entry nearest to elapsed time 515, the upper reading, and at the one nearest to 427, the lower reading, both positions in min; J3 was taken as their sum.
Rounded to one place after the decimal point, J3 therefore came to 63.1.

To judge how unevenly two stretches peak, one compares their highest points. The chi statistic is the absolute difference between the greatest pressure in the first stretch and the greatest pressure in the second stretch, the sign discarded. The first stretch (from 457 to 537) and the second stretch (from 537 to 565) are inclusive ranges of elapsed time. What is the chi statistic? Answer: 6.3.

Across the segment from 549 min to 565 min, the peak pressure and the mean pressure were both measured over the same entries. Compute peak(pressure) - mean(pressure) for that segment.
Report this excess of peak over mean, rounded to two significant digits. 3.2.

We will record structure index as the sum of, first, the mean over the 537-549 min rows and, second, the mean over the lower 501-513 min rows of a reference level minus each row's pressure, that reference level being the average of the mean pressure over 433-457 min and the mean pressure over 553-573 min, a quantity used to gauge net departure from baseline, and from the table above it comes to -1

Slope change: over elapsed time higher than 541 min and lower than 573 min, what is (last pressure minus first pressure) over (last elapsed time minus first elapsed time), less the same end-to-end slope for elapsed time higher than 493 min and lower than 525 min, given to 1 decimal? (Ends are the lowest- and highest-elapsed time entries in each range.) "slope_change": 0.2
